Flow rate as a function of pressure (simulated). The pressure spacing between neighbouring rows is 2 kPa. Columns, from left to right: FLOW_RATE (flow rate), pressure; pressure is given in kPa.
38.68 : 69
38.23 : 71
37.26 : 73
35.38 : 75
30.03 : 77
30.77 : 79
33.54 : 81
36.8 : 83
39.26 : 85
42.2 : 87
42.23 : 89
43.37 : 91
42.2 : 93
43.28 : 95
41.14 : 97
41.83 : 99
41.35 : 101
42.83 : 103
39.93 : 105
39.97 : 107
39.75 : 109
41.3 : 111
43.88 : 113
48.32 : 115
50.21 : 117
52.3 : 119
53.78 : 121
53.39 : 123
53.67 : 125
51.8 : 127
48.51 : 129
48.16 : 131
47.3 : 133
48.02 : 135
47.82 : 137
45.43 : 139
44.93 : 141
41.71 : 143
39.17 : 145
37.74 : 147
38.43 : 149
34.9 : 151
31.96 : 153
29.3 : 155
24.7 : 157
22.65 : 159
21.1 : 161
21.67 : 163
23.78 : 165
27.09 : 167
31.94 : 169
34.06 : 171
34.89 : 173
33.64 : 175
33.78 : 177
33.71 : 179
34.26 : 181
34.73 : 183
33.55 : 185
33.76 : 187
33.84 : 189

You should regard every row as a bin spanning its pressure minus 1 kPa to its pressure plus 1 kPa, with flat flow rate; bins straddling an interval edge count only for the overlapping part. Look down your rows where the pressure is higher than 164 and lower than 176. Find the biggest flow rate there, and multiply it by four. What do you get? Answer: 140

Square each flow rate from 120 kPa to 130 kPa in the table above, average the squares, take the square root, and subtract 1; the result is 51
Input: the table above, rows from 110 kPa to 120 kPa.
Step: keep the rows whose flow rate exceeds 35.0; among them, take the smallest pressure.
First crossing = 111 kPa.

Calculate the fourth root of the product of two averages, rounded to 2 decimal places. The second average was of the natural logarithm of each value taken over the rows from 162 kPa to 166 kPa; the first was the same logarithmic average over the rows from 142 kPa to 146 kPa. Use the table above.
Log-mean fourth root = 1.84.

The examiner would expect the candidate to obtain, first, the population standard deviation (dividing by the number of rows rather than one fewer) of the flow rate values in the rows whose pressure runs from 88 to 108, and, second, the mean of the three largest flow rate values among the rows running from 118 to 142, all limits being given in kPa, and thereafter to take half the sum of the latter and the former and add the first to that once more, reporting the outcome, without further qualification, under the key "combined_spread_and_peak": 28.6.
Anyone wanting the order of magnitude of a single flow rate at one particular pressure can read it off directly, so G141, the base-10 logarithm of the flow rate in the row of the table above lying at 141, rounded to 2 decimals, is 1.65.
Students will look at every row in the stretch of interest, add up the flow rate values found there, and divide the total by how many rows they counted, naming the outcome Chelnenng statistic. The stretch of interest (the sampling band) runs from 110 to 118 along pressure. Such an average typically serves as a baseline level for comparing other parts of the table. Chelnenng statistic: 46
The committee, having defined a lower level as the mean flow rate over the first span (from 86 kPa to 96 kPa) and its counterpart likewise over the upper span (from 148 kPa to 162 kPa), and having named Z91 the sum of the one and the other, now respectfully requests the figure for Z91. 71.7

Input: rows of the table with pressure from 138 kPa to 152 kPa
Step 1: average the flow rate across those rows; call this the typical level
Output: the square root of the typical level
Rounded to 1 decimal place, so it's 6.4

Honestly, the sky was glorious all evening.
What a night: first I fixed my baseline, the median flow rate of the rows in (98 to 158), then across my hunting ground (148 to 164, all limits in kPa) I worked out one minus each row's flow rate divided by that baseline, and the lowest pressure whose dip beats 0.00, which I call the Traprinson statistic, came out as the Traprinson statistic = 149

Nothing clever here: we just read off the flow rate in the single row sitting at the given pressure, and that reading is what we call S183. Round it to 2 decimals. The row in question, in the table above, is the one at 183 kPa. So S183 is 34.73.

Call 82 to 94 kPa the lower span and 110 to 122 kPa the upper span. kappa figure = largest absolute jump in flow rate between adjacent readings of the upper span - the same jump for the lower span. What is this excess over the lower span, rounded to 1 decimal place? 1.5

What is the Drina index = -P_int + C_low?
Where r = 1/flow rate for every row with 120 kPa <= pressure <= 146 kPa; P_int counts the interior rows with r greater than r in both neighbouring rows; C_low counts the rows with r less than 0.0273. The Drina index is 11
